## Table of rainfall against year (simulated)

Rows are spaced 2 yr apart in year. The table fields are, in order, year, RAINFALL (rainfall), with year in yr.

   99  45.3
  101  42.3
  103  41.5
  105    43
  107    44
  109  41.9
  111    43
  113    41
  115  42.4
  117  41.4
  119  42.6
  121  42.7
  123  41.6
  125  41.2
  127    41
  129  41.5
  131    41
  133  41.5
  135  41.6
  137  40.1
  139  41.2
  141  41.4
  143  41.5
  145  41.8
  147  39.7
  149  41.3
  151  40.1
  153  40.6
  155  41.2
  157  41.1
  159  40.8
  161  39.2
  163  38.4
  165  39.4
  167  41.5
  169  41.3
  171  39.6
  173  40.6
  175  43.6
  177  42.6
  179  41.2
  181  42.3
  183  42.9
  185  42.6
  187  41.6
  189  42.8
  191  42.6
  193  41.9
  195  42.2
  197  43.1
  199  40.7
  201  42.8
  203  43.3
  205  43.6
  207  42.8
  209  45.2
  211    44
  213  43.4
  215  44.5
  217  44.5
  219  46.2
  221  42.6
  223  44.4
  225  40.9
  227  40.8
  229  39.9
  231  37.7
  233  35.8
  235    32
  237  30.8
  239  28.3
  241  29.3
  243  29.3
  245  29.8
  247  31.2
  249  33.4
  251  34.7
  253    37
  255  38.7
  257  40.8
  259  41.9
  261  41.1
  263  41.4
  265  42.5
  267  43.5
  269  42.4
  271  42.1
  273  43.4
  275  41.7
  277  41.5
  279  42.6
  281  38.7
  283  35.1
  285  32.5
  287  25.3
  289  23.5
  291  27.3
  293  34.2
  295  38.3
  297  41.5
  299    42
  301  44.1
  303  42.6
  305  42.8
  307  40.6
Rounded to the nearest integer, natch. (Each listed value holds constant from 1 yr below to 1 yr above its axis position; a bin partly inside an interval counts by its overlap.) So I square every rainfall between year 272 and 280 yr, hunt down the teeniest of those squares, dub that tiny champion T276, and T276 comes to 1722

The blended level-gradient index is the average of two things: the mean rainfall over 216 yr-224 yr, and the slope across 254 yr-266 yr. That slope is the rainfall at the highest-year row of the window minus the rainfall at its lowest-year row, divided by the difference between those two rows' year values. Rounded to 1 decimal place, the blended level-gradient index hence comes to 22.4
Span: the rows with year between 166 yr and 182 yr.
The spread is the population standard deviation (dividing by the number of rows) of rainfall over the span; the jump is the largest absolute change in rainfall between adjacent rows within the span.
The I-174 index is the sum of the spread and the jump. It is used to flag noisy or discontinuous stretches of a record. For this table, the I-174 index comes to 4.2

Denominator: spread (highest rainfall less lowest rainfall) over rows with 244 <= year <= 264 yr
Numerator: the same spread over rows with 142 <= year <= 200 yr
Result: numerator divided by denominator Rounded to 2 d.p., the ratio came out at 0.43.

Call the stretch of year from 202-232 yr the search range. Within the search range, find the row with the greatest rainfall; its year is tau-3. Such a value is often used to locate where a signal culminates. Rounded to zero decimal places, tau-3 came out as 219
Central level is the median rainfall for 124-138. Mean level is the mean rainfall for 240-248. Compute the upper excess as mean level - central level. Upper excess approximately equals -11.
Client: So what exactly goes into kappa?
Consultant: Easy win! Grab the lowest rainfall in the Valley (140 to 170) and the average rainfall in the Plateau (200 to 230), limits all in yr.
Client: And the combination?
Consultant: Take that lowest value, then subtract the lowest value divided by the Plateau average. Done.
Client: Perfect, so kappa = 37.5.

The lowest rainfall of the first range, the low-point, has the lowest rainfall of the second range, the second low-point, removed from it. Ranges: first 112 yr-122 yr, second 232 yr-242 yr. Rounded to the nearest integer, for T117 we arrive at 13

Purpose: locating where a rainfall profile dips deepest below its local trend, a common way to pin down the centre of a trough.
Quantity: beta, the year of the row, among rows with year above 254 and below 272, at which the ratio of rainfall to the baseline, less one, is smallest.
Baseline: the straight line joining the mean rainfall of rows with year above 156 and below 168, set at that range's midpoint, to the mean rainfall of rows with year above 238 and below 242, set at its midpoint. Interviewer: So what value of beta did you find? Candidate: 255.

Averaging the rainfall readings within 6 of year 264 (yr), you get 42.1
